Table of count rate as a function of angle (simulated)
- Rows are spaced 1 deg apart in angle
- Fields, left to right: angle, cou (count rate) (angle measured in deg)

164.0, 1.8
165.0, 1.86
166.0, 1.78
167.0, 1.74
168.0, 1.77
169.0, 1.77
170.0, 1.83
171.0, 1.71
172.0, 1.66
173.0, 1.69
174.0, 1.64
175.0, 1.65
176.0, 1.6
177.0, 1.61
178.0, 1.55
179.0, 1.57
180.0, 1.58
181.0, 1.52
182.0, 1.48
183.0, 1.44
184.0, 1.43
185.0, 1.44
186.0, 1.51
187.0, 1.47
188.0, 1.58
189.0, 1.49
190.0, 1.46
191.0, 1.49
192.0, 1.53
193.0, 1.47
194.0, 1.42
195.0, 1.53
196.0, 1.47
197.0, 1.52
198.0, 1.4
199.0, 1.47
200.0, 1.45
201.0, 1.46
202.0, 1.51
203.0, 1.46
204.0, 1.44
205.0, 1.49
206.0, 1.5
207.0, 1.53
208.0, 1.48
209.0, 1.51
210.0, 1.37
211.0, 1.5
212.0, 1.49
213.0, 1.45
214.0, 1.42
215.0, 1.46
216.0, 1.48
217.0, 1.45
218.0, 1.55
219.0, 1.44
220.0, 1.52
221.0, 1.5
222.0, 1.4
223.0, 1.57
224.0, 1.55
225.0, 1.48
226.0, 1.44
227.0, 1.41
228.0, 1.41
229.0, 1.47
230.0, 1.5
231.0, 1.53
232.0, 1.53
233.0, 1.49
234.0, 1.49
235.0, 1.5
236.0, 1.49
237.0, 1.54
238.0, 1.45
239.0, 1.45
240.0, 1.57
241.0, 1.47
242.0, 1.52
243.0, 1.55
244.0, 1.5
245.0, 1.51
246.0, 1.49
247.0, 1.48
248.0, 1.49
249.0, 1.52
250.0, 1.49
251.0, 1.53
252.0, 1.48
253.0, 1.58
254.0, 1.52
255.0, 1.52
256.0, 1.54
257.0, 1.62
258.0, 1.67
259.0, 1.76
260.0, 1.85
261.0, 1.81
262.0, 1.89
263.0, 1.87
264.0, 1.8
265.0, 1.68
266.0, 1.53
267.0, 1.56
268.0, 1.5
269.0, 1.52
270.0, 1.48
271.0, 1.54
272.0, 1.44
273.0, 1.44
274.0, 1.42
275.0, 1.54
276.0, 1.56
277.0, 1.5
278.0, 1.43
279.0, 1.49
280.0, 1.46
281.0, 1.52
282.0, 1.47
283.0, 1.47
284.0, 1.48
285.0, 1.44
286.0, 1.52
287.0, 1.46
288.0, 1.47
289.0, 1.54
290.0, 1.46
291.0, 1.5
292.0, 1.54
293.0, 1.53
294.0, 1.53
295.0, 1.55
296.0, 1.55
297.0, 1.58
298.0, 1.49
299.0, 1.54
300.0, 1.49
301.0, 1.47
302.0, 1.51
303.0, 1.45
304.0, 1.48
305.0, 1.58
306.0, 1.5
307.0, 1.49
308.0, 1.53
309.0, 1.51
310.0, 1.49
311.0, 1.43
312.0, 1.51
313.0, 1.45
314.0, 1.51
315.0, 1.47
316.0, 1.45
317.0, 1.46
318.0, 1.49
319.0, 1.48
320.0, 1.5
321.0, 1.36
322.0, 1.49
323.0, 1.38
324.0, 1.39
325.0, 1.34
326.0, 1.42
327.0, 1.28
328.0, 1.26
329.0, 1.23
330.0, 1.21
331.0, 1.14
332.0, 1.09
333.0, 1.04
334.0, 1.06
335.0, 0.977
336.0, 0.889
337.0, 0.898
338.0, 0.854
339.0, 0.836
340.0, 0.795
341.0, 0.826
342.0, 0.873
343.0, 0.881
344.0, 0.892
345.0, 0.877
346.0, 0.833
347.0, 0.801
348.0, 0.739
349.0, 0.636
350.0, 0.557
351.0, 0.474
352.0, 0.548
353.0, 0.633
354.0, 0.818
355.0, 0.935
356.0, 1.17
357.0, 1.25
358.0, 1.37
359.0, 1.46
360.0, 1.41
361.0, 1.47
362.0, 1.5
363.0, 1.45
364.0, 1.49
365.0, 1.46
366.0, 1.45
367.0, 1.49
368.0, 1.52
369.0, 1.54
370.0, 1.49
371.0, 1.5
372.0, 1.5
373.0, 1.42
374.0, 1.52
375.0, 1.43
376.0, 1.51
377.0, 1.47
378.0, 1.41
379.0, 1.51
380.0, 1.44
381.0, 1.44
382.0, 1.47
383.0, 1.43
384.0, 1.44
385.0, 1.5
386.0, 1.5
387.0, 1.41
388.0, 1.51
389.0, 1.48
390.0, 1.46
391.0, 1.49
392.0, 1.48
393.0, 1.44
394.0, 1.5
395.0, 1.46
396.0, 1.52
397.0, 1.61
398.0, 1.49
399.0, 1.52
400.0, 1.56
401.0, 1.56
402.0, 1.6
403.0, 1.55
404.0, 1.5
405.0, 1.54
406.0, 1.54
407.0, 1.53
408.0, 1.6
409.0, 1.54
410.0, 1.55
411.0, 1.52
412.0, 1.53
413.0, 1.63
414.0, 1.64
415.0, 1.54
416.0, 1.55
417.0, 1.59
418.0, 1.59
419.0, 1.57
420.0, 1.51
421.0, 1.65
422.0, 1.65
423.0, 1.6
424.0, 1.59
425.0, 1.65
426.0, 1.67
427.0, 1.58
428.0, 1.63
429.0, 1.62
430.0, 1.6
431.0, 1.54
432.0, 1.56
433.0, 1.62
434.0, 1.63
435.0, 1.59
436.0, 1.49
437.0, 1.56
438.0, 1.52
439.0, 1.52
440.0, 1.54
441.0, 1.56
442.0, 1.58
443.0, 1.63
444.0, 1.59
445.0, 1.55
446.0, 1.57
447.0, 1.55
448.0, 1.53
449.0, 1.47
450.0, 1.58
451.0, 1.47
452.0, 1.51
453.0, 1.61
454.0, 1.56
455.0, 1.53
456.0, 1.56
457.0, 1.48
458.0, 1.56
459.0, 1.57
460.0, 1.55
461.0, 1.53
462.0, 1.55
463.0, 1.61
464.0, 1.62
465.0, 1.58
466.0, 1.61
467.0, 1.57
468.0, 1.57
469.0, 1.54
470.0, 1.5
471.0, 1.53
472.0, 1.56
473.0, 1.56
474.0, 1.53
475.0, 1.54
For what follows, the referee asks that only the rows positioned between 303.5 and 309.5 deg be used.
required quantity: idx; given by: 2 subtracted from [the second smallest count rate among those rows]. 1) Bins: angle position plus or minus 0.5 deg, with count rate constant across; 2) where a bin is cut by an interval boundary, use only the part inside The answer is -0.51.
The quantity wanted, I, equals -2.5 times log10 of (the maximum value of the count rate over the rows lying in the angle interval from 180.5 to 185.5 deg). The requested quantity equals -0.45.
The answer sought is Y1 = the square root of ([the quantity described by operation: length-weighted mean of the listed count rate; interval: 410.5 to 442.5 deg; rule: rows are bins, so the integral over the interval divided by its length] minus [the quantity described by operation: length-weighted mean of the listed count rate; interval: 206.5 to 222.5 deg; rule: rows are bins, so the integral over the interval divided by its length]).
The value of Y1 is 0.33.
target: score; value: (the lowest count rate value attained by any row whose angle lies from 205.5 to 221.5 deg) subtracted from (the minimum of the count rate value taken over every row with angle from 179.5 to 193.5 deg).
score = 0.06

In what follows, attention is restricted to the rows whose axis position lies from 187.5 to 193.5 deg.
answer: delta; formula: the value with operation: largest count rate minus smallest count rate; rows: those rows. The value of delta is 0.120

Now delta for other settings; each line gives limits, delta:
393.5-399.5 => 0.150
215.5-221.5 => 0.110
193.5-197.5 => 0.110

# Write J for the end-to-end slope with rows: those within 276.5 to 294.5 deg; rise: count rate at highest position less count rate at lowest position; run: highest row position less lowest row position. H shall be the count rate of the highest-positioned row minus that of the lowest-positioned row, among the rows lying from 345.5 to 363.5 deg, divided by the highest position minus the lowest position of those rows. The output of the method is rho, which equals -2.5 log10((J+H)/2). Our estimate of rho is 4.3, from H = 0.036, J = 0.002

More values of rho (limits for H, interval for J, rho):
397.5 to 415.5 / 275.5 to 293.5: 8.1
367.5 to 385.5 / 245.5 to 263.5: 4.9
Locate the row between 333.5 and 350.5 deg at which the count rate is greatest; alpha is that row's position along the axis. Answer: 334.0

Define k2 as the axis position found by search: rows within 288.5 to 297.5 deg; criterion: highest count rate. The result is 297.0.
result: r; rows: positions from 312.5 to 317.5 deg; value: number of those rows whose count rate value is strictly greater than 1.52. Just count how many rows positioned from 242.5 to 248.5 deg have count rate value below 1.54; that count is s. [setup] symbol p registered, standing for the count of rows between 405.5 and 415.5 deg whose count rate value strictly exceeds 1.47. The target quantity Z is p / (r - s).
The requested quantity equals -2.0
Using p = 10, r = 0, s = 5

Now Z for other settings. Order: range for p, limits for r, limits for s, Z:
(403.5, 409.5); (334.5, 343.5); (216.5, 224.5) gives -1.2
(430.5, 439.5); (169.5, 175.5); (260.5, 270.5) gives 4.5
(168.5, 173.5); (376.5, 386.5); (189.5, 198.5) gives -0.6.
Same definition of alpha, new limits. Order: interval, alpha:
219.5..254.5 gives 253.0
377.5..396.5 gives 396.0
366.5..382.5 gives 369.0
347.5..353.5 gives 348.0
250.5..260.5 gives 260.0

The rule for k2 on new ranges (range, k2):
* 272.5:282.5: 276.0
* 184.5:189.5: 188.0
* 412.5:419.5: 414.0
